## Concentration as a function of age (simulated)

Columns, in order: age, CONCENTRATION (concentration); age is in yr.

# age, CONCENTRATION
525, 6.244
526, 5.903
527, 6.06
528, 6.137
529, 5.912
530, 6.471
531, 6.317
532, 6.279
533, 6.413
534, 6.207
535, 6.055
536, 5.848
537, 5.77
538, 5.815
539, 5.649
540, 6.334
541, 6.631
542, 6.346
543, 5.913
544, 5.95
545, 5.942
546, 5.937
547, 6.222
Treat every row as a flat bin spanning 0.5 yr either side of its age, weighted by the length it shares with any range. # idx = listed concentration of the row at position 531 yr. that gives 6.317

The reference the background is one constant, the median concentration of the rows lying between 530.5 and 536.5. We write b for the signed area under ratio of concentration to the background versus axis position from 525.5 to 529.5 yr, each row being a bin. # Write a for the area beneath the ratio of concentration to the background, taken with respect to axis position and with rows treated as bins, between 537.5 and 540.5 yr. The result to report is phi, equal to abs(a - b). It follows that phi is 1.0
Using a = 2.9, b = 3.8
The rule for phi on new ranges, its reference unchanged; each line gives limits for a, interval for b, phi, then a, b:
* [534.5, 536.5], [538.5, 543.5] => 3.0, 1.9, 4.9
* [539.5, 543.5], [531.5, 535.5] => 0.0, 4.0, 4.0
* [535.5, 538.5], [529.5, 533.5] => 1.3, 2.8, 4.1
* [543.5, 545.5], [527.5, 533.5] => 4.1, 1.9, 6.0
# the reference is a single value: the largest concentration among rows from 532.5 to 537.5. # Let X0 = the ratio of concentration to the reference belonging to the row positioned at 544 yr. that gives 0.93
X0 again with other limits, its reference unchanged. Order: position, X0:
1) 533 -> 1.00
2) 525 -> 0.97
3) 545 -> 0.93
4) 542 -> 0.99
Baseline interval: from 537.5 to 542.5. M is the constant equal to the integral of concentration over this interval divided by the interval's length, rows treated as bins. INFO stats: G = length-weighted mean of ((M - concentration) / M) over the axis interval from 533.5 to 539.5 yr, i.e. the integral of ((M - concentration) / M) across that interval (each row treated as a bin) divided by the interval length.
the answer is 0.043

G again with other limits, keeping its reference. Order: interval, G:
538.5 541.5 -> -0.008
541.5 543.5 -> 0.004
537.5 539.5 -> 0.069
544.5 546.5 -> 0.035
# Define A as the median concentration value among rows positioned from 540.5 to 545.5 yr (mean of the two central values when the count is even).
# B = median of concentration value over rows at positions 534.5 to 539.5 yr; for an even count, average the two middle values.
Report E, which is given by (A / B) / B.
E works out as 0.176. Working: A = 5.95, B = 5.8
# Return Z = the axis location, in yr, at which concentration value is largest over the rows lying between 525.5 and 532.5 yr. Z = 530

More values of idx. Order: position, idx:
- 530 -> 6.471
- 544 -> 5.95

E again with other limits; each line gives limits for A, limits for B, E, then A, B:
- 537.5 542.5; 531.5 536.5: 0.164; 6.33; 6.2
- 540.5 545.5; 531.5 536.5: 0.154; 5.95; 6.2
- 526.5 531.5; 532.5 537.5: 0.167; 6.14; 6.1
